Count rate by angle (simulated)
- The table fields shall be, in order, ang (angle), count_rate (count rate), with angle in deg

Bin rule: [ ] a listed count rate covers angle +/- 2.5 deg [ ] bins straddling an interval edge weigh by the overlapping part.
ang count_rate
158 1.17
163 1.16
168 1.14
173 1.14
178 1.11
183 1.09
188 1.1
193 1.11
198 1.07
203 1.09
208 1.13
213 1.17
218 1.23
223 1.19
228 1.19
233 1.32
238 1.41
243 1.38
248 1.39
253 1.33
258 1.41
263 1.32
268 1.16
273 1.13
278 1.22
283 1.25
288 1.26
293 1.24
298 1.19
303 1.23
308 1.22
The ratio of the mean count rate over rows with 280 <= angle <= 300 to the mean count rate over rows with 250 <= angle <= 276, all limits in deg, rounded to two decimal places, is 0.97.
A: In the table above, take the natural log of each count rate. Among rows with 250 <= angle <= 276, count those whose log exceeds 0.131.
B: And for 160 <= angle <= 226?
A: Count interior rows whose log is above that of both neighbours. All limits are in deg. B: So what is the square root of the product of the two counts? 2.83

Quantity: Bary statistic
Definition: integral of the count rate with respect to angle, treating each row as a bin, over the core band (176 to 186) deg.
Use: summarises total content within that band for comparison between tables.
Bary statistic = 11.0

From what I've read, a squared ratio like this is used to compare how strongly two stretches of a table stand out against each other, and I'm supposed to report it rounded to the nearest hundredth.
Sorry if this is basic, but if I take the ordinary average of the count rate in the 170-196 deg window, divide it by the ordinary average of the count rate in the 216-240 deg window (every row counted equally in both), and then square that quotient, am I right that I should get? 0.77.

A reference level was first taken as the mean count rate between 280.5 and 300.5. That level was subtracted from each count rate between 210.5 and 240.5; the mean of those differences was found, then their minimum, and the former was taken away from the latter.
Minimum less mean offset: -0.082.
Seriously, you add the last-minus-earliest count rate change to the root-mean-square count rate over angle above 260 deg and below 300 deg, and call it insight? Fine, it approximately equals 1.09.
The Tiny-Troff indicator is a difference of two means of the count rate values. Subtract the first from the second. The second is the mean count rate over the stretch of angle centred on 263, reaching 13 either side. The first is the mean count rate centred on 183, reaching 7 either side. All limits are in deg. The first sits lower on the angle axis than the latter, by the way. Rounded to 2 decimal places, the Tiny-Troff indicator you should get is 0.17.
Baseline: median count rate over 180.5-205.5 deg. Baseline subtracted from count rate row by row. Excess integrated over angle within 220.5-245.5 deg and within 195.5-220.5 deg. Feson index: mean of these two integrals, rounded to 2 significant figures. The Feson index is 3.2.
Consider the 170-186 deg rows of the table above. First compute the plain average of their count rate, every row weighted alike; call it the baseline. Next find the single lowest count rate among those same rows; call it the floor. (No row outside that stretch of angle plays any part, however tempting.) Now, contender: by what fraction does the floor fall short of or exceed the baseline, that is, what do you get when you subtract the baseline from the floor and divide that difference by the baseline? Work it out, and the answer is -0.021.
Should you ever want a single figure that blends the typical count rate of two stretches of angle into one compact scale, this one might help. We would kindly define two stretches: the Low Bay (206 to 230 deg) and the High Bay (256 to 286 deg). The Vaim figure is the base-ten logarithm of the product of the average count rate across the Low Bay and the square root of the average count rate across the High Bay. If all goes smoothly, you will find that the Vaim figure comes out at 0.121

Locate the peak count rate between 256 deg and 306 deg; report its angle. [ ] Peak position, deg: 258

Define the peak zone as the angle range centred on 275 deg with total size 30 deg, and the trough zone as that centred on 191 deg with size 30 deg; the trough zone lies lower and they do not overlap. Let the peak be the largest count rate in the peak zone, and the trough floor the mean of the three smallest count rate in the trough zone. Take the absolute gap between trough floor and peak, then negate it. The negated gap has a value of -0.24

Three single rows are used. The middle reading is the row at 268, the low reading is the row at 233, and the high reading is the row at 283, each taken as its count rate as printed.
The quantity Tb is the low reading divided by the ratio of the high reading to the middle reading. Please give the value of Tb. 1.22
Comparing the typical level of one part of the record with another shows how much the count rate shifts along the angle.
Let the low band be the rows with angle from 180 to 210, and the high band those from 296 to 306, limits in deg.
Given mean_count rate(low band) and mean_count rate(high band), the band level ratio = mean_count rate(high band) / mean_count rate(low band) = 1.10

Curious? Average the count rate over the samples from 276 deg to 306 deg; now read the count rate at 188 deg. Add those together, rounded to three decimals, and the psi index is 2.332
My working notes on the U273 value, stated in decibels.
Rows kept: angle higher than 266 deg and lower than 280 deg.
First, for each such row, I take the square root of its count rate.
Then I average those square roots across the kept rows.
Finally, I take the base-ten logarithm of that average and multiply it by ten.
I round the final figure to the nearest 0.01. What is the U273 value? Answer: 0.34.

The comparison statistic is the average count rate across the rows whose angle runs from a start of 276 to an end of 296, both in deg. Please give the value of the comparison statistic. 1.24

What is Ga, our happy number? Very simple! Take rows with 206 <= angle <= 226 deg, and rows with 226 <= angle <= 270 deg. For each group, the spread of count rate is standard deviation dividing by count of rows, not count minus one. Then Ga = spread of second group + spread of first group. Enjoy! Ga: 0.12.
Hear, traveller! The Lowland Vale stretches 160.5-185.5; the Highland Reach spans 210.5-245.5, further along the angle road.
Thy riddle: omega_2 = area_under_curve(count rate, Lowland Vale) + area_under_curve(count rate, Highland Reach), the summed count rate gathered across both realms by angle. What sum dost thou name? 73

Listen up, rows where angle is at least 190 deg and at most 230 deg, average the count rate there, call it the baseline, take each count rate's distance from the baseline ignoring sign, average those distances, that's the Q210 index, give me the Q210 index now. 0.05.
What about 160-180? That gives 0.01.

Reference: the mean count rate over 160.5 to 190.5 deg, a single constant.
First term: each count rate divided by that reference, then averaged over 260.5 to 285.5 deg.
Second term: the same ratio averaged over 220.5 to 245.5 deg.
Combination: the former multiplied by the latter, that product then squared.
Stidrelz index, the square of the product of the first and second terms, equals 1.56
